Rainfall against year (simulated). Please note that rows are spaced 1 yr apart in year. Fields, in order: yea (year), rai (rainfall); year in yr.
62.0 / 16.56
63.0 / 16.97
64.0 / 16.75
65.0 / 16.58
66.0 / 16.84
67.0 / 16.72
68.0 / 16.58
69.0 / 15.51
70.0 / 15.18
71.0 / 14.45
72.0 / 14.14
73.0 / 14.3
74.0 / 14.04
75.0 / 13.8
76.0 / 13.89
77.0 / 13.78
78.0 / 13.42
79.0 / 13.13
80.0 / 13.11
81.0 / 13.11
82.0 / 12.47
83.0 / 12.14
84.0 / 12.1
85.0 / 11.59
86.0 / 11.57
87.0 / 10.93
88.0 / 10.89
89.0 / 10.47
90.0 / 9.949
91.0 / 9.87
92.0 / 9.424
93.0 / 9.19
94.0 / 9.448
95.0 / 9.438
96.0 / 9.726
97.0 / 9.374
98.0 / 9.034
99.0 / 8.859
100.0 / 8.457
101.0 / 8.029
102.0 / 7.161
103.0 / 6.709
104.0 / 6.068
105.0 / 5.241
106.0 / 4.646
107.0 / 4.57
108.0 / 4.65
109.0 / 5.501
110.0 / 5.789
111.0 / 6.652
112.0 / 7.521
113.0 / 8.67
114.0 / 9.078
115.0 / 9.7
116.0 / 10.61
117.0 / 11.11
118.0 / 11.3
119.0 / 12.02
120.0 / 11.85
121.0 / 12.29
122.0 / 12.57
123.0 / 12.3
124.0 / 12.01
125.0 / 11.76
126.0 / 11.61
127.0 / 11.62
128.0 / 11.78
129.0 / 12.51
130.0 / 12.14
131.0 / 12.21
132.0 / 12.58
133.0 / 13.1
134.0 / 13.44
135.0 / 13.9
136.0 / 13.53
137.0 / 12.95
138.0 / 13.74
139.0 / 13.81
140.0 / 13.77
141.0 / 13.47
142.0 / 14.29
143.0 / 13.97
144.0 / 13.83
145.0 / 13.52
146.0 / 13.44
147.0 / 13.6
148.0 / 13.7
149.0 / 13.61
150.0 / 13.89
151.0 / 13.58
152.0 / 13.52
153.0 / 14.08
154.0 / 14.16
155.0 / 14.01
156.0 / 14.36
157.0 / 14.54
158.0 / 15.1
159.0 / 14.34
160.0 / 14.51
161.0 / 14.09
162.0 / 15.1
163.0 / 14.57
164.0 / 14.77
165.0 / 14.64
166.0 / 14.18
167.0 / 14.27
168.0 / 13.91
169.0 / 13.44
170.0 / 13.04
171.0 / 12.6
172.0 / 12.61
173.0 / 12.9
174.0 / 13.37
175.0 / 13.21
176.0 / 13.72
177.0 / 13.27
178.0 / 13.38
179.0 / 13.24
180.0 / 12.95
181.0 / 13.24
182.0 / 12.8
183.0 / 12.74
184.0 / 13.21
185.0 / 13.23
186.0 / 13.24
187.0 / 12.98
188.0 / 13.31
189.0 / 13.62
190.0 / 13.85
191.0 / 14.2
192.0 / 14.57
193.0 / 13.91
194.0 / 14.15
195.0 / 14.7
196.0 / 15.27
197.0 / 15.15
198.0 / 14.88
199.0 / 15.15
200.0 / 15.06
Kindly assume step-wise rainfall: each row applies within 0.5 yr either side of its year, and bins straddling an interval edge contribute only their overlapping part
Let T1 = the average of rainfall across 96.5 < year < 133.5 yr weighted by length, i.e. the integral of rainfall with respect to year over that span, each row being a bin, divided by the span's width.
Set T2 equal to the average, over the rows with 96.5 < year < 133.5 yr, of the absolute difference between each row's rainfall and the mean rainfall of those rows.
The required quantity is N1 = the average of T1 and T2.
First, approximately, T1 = 9.5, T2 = 2.4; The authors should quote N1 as 6.0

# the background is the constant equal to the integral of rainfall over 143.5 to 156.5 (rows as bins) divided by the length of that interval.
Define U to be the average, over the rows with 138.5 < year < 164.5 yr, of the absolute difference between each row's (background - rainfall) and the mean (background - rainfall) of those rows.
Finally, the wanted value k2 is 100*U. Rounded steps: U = 0.40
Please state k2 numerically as 40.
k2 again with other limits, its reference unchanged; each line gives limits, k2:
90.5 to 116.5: 166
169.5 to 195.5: 43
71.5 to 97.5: 160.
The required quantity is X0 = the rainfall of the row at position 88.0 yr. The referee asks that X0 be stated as 10.89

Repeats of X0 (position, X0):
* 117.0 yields 11.11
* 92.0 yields 9.424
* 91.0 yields 9.87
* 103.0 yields 6.709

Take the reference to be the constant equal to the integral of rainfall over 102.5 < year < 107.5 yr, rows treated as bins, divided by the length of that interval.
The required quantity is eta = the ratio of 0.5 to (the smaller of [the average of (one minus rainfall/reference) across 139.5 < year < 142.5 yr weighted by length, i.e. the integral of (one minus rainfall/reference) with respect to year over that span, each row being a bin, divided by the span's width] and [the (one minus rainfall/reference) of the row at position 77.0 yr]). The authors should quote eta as -0.324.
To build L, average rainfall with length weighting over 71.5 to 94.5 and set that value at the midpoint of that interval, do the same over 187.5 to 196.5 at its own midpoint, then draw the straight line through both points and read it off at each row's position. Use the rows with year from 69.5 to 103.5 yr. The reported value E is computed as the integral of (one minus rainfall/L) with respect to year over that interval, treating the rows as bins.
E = 2.23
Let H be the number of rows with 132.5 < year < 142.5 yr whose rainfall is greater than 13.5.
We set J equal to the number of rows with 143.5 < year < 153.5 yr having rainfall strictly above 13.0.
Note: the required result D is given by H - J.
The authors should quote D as -4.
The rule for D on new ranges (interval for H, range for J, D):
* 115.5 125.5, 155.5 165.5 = -10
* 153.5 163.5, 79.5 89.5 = 8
